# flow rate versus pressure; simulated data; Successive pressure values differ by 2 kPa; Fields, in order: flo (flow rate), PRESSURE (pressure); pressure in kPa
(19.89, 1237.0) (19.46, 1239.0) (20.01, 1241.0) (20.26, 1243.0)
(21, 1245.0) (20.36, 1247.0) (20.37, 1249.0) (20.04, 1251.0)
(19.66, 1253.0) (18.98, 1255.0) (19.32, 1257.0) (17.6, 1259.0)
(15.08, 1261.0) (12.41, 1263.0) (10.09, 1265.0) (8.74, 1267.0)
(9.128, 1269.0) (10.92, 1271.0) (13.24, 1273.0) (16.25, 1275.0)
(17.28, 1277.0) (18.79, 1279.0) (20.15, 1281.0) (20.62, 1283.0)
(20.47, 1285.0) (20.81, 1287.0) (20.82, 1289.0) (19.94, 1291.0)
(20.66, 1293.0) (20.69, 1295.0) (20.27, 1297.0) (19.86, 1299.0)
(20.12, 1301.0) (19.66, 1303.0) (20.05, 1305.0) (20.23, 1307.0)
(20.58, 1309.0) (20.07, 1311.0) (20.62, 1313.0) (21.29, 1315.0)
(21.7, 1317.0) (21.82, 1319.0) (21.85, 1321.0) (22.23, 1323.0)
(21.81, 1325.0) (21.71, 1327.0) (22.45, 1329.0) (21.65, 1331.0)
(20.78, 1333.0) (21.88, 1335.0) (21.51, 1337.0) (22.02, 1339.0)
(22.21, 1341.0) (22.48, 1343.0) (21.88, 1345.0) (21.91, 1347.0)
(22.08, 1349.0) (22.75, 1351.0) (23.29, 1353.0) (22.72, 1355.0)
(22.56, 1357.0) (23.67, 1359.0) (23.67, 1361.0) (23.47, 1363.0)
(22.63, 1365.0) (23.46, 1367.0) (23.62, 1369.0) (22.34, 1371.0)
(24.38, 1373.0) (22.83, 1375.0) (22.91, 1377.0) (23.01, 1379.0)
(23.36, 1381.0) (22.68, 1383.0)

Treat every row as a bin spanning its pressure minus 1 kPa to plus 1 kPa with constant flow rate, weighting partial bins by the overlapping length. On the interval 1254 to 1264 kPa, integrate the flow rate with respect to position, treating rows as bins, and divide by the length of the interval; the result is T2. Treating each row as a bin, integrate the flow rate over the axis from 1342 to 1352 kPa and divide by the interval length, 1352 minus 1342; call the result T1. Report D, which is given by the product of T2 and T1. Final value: 371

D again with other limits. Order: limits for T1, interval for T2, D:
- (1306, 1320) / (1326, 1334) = 452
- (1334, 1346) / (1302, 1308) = 439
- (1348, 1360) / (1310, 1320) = 482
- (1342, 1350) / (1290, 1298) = 450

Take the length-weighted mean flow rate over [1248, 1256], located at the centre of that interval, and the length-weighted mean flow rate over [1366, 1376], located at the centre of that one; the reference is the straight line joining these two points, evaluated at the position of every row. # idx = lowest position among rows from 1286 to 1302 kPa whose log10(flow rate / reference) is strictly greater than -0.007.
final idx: 1287.0 kPa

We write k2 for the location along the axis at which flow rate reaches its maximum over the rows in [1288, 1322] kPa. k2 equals 1321.0 kPa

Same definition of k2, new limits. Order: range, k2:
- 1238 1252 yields 1245.0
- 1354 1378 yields 1373.0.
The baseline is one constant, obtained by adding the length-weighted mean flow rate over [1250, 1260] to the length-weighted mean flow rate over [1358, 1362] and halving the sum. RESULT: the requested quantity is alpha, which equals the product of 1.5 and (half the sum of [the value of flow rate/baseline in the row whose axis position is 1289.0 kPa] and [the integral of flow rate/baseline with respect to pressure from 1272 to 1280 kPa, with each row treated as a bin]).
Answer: 5.33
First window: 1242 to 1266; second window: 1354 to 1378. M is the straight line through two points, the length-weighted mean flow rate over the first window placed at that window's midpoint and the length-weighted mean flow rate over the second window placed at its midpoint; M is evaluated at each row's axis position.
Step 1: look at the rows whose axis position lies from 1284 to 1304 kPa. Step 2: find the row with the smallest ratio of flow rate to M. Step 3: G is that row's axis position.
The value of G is 1303.0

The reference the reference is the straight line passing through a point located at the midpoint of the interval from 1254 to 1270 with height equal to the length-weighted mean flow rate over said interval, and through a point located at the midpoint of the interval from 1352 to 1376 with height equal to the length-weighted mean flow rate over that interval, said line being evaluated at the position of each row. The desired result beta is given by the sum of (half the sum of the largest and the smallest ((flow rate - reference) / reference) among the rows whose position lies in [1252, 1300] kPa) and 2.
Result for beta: 2.05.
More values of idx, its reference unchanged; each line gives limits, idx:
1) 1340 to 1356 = 1341.0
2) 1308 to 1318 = 1317.0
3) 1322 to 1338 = 1323.0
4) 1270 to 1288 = 1283.0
